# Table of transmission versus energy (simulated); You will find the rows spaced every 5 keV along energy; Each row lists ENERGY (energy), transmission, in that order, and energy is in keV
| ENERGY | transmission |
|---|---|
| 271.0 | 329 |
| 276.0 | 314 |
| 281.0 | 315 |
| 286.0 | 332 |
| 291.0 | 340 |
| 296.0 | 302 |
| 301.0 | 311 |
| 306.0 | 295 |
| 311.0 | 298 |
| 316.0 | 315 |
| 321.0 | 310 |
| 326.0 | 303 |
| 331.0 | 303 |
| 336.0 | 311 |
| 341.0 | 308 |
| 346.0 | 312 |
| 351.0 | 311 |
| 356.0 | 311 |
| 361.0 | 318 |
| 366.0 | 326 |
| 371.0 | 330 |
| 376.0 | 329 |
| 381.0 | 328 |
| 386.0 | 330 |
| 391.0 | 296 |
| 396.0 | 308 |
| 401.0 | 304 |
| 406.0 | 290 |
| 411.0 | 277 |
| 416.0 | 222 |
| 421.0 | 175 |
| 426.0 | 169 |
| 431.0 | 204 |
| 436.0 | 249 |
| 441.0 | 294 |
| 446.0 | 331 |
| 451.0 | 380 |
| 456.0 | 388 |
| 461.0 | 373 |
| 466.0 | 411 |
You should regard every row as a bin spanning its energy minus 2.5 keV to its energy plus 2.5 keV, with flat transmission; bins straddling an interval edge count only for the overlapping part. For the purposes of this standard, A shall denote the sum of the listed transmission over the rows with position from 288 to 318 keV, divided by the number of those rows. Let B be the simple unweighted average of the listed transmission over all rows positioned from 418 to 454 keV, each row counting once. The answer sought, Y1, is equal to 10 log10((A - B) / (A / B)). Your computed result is 16.4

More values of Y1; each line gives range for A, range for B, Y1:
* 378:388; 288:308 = 12.1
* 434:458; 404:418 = 17.2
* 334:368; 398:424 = 16.9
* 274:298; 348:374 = 1.4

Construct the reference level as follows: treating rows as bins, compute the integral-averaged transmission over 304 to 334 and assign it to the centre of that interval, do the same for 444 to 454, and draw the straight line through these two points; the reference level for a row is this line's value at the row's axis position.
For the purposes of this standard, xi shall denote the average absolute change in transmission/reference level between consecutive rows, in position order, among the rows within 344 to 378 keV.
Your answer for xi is 0.011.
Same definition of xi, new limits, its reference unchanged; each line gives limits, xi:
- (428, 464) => 0.090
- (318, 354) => 0.015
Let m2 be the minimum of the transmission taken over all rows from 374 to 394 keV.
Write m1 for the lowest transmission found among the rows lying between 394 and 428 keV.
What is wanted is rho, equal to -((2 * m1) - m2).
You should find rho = -42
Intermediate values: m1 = 169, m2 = 296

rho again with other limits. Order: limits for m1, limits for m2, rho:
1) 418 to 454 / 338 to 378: -30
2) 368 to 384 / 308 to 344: -358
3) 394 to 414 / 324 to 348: -251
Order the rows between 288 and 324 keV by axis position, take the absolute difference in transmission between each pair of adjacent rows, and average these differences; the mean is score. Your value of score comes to 15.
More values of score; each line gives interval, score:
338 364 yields 3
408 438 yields 38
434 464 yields 31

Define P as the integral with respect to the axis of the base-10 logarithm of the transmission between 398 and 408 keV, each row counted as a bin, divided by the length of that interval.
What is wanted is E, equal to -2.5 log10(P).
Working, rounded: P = 2.47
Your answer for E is -0.983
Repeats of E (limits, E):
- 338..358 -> -0.991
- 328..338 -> -0.989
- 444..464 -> -1.024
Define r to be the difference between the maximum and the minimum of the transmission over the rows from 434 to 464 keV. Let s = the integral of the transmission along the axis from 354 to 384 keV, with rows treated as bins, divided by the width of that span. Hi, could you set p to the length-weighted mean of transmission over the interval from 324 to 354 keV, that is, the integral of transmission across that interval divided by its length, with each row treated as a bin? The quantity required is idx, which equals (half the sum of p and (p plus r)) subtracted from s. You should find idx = -54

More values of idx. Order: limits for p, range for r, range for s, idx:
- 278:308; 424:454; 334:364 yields -110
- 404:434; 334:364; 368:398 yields 93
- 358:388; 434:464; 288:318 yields -86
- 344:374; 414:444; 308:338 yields -74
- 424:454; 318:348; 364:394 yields 44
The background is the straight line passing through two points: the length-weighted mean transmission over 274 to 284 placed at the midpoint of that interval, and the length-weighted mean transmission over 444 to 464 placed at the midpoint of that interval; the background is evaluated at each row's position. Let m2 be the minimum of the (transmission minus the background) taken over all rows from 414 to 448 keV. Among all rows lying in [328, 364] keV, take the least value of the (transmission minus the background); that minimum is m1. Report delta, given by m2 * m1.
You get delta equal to 5503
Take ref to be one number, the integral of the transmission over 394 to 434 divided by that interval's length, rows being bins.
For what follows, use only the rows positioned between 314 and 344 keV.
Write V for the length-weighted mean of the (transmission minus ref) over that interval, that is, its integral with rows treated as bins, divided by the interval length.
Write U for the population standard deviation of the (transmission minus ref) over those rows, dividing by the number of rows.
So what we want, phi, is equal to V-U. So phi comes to 61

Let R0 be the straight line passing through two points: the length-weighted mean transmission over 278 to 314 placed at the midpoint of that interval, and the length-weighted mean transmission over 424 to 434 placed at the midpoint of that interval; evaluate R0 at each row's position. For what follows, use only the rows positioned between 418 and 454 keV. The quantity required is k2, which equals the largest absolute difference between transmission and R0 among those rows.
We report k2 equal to 210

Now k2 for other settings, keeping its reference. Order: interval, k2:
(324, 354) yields 48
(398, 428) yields 88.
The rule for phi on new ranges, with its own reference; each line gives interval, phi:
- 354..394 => 67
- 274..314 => 56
